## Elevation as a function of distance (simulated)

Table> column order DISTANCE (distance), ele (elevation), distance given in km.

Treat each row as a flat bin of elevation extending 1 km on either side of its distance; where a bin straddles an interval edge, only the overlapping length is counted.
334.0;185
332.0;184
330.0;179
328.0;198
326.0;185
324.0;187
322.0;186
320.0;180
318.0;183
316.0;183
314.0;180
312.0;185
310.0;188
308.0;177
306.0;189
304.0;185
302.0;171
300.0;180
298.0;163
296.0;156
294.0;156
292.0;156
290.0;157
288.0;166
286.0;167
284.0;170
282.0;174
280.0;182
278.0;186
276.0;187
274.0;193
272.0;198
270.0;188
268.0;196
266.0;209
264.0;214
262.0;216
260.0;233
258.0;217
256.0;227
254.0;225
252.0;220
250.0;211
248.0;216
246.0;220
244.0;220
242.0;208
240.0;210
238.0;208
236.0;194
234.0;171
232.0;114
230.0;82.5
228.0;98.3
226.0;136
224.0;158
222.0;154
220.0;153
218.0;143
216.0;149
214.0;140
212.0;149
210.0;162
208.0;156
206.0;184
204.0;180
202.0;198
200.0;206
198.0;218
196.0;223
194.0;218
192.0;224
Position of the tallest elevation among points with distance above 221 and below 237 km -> 236.0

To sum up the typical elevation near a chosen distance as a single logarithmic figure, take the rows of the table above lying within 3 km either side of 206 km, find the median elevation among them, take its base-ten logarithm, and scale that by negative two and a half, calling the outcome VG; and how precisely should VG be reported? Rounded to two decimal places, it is -5.64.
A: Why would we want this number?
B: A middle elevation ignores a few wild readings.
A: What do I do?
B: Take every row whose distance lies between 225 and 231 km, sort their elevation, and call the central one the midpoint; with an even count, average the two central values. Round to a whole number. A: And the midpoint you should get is 98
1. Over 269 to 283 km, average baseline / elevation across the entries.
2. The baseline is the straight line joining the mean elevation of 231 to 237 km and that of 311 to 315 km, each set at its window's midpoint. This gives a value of 0.92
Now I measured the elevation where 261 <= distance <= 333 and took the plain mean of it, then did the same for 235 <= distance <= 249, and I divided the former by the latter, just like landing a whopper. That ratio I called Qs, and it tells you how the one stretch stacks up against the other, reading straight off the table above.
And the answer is 0.9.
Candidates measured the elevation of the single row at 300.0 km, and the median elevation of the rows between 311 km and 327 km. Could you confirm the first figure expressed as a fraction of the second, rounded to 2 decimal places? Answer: 0.98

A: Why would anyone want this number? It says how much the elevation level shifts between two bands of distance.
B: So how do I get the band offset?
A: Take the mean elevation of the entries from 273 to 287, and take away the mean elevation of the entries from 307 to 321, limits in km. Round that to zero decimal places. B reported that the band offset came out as -2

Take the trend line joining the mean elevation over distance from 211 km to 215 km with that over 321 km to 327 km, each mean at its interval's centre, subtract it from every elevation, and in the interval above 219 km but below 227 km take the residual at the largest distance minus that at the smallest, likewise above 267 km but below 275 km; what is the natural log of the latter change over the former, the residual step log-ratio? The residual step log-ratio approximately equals -1.3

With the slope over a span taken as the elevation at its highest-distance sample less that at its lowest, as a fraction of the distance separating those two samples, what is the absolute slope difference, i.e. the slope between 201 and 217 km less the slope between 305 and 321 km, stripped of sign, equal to 2.9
